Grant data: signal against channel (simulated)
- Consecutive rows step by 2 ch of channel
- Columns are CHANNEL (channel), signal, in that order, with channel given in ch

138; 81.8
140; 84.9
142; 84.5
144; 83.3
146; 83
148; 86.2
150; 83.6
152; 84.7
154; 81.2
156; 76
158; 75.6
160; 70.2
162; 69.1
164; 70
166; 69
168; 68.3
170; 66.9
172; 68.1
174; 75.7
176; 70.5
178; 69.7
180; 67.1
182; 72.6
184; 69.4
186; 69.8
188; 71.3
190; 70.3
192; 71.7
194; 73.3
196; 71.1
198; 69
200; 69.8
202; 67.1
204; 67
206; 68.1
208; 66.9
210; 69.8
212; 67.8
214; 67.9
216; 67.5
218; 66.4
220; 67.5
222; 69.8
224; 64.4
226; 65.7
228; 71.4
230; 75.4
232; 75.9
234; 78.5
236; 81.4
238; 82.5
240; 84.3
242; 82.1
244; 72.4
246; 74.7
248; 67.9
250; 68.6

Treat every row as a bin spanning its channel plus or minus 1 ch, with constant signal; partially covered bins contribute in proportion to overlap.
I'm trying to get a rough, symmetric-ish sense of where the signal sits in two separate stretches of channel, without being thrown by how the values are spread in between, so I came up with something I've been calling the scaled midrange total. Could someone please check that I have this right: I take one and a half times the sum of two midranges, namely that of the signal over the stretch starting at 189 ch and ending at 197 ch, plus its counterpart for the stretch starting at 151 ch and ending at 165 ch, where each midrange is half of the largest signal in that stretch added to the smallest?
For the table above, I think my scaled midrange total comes 223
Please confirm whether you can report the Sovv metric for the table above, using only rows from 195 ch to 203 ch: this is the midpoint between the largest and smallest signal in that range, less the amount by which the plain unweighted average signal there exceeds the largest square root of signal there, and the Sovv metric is 8.3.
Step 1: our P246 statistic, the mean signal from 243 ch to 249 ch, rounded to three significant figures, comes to 71.7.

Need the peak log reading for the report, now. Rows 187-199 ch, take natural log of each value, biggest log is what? 4.29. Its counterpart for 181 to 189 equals 4.28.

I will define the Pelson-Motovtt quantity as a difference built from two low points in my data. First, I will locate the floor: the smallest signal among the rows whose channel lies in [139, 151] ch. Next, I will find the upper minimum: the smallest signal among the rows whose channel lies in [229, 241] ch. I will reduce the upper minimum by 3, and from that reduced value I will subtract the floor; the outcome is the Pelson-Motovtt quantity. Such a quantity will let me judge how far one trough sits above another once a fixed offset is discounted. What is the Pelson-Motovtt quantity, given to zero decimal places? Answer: -11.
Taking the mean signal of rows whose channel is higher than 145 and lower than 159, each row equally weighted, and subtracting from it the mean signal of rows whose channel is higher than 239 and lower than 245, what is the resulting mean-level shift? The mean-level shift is 2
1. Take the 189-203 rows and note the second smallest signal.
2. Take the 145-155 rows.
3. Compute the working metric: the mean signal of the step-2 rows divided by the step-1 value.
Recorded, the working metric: 1.21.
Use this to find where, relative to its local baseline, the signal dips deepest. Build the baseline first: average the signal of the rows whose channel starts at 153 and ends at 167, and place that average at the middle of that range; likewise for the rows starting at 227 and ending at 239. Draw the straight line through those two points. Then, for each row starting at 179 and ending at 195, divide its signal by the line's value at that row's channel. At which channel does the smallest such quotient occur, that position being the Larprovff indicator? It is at 180 ch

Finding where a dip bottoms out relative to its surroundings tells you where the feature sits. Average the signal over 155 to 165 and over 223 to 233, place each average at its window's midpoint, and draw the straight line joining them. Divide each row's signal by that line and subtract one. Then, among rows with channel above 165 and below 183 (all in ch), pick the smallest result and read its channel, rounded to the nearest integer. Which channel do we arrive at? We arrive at 170 ch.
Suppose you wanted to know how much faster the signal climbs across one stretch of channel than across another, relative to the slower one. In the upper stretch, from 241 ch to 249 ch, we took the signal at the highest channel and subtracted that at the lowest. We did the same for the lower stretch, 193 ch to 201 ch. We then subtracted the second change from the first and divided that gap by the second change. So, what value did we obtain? 3.1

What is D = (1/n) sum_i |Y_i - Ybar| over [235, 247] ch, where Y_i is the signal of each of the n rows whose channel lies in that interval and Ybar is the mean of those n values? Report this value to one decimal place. 4.0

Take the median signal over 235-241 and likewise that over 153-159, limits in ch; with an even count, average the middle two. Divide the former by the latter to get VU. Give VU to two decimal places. 1.09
